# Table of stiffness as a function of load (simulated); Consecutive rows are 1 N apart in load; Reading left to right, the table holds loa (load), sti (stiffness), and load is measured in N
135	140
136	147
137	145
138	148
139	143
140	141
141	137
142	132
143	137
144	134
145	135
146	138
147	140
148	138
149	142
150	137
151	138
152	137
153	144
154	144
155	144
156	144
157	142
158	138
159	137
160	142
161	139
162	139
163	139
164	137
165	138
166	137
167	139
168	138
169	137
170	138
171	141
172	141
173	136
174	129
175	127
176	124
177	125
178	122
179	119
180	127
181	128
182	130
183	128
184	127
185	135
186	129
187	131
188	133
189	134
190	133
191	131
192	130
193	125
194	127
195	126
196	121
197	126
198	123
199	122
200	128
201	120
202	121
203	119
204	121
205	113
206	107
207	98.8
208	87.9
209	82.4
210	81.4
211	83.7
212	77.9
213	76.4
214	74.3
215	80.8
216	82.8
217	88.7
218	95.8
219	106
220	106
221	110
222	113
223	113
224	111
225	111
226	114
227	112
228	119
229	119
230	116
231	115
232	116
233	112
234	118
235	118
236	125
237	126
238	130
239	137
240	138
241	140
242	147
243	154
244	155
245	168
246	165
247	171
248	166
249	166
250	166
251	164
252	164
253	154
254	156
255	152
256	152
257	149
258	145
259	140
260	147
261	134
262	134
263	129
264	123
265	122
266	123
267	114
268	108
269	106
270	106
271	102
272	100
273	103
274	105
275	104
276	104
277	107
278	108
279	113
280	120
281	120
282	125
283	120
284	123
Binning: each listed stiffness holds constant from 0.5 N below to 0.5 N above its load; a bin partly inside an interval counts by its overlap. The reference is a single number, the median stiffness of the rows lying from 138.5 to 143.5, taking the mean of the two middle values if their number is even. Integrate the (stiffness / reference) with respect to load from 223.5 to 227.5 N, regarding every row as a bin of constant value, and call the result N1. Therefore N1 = 3.3 N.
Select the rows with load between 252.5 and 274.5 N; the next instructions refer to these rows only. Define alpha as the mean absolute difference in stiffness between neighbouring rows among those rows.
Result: 3.8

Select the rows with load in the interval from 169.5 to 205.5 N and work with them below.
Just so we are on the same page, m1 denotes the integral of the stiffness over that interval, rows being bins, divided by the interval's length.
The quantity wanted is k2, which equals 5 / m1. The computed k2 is 0.039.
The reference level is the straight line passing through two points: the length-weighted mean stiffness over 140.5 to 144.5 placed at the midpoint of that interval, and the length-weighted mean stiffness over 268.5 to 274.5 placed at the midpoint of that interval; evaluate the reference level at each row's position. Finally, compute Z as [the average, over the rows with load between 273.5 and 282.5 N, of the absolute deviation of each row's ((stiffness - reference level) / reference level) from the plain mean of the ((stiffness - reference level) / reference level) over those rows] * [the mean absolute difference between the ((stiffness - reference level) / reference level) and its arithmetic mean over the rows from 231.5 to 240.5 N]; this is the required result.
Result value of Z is 0.0053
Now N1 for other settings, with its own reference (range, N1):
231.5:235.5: 3.4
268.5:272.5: 3.0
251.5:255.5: 4.6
